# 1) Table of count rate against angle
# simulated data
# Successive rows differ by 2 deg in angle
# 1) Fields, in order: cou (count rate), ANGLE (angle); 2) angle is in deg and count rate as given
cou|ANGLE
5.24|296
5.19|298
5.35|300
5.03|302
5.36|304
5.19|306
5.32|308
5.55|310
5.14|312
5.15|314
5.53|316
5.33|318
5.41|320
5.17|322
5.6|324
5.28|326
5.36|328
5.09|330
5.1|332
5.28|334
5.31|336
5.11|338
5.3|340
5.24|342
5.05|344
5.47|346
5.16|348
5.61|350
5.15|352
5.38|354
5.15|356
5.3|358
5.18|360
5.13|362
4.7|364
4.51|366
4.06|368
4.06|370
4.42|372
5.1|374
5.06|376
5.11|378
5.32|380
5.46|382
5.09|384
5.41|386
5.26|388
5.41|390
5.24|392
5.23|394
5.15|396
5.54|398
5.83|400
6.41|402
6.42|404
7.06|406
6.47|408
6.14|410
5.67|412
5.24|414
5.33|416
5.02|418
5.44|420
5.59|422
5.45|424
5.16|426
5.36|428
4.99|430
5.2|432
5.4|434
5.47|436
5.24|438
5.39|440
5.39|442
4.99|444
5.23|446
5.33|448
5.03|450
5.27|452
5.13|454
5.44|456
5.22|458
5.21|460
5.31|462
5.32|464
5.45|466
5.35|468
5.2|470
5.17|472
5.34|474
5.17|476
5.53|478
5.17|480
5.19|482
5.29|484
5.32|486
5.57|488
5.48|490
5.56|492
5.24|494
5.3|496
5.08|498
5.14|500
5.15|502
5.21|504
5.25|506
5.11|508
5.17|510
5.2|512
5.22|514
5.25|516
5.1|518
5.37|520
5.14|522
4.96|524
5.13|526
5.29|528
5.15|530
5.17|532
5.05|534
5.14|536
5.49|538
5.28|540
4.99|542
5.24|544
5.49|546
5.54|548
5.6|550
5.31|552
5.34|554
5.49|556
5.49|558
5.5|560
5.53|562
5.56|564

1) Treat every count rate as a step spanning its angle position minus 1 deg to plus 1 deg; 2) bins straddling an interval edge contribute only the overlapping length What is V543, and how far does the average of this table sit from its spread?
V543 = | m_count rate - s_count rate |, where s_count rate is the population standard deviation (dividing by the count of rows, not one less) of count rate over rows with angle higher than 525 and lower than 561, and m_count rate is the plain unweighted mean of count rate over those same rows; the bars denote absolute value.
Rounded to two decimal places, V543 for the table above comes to 5.14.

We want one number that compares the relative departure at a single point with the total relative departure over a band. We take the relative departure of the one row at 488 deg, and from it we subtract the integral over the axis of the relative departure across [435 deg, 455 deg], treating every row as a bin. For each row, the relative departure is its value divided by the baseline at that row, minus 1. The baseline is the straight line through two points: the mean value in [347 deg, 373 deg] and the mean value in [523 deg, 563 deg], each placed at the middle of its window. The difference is -1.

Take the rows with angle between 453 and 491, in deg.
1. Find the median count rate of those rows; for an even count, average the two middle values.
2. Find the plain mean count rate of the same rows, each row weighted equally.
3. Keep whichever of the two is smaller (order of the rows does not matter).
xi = 5.31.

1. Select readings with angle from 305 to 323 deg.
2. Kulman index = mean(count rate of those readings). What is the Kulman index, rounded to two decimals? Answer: 5.31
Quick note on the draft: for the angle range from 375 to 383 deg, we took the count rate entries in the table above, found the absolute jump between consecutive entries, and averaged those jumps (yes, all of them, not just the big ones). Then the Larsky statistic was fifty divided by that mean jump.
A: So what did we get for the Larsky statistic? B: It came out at 375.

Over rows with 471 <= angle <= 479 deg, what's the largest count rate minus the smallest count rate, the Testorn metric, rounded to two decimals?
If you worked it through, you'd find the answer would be 0.36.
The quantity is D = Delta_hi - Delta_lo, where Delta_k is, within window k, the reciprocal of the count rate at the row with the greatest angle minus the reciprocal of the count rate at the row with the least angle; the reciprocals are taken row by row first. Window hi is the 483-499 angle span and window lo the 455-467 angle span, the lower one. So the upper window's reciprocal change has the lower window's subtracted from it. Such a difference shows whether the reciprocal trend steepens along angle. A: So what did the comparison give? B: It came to 0.0082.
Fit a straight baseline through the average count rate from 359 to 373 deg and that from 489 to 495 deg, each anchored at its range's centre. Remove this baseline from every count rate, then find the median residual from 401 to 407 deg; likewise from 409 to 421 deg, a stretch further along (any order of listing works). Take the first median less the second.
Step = 1.1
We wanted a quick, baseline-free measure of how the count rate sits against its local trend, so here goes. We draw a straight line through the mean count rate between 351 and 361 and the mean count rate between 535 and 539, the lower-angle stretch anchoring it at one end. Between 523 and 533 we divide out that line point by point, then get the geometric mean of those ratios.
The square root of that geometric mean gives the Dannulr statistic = 0.984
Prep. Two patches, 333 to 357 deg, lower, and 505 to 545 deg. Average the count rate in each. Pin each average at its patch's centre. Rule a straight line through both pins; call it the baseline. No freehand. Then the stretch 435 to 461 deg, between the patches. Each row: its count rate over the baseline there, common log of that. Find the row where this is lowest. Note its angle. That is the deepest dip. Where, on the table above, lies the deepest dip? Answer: 444 deg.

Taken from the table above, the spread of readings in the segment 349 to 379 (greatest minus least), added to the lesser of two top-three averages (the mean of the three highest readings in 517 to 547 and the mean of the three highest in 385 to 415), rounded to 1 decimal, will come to 7.0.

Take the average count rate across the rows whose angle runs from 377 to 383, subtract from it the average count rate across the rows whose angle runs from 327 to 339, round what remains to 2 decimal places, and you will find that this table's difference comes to 0.09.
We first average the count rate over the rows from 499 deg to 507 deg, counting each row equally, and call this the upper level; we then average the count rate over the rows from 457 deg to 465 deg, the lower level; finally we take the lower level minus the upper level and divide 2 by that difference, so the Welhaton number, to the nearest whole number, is 26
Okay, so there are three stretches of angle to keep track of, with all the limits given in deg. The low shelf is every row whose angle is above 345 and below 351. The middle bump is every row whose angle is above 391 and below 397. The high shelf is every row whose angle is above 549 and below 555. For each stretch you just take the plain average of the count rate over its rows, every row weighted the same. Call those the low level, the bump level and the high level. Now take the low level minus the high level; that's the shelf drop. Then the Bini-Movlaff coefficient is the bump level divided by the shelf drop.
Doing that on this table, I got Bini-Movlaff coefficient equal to -1562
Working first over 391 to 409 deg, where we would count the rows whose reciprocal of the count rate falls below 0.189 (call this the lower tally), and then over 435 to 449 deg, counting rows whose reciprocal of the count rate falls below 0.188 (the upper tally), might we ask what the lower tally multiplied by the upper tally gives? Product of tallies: 24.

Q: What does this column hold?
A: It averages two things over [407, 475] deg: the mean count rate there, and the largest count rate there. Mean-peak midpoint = 5.91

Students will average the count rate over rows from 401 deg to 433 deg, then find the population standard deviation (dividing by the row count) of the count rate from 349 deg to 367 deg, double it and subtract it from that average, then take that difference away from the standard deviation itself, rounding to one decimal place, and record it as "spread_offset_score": -4.7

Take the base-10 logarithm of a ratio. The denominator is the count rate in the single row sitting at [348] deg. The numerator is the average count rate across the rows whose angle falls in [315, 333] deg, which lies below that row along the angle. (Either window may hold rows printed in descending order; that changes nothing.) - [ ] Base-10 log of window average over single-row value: 0.013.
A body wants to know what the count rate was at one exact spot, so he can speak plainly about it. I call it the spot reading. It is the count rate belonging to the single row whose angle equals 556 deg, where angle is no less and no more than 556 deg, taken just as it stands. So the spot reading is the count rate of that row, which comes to 5.49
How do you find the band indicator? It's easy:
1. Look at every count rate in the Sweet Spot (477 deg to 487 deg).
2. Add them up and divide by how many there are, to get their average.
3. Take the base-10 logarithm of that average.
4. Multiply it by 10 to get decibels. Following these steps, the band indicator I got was 7.2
